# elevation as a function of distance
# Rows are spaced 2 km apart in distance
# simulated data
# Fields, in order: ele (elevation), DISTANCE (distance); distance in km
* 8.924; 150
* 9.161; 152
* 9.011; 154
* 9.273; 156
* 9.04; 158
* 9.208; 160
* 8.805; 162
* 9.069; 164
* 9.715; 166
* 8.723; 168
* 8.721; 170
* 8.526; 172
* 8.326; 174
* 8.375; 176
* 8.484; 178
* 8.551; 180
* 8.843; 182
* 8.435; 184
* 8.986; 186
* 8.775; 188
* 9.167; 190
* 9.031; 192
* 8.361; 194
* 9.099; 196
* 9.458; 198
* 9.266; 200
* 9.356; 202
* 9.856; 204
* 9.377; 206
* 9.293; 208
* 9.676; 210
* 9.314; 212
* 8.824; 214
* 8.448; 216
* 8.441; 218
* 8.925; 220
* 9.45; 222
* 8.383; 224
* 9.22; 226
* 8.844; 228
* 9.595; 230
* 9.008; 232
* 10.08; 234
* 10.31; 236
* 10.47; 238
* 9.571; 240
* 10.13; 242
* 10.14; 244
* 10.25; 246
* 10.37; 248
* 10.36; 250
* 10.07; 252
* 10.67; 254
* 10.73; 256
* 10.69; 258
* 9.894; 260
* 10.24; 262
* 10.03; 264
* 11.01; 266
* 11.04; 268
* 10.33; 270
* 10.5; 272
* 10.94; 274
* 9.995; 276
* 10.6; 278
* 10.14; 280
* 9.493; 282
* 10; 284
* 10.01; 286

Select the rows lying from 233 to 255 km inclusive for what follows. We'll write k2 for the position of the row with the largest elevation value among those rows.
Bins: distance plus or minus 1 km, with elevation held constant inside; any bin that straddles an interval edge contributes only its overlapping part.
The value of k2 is 254 km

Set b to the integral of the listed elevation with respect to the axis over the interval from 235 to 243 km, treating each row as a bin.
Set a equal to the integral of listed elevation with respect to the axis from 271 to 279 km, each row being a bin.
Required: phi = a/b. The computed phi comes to 1.04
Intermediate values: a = 84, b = 81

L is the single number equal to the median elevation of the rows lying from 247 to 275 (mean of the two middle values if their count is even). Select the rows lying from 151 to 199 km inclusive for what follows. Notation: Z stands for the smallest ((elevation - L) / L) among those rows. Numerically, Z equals -0.202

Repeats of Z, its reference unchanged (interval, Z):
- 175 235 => -0.199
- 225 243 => -0.152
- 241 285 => -0.090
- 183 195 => -0.199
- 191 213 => -0.199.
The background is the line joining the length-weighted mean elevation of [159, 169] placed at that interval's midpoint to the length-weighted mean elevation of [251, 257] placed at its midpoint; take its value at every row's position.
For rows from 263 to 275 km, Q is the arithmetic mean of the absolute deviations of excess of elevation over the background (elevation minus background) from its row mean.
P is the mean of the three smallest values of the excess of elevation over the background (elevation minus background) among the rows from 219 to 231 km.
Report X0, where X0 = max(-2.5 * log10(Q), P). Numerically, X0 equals 1.1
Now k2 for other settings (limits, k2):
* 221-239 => 238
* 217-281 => 268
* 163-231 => 204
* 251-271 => 268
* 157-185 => 166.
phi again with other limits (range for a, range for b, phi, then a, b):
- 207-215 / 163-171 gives 1.02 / 74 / 72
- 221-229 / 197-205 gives 0.95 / 72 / 76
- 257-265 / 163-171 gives 1.13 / 82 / 72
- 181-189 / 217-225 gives 1.00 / 70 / 70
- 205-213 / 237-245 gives 0.93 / 75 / 81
